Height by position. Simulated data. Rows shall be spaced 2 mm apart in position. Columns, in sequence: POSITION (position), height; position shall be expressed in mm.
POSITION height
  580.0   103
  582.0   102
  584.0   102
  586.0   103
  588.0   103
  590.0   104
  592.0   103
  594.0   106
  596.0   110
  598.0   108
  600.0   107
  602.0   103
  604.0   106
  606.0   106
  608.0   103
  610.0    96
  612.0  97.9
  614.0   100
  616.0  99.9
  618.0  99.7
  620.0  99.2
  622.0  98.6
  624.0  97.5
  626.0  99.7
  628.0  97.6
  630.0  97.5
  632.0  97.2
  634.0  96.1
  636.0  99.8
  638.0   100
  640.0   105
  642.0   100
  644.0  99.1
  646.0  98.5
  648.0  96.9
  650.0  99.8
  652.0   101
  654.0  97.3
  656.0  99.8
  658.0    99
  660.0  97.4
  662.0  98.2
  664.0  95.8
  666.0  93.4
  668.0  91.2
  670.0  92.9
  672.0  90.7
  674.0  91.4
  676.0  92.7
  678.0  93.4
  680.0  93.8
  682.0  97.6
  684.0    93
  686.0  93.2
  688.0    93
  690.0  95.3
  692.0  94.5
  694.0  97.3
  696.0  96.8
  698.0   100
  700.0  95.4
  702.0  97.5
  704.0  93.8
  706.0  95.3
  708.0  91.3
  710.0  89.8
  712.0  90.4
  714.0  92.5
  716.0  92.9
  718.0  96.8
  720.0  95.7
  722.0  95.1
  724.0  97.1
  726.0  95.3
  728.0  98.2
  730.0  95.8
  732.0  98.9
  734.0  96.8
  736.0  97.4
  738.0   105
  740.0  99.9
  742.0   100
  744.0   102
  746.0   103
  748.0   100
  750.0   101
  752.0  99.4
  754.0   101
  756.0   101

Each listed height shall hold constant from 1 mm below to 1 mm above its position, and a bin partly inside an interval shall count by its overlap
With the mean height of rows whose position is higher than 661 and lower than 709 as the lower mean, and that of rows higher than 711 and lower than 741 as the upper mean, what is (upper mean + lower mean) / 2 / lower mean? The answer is 1.01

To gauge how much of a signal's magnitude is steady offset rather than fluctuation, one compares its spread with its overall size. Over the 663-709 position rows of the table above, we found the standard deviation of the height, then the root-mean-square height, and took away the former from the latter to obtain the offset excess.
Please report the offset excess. 92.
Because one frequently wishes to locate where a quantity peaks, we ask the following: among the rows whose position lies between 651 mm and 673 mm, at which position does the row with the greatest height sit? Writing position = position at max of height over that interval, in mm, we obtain 652.0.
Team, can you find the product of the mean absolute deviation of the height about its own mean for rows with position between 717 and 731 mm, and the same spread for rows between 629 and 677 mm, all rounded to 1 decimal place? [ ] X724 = 2.5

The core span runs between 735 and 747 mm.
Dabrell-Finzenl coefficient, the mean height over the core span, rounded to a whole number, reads 101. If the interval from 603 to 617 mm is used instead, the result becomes 101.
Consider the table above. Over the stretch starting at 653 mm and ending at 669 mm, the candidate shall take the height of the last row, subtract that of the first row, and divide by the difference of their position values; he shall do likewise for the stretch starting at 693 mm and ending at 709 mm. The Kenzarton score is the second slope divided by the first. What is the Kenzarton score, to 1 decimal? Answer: 1.0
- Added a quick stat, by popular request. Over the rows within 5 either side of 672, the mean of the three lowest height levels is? 91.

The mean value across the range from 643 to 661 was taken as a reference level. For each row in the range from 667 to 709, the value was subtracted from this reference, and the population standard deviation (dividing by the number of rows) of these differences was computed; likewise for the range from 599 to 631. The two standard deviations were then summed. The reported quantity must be 5.7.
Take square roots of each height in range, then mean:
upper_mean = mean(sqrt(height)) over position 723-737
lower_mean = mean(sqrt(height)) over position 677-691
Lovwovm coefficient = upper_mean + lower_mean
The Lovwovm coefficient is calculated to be 19.56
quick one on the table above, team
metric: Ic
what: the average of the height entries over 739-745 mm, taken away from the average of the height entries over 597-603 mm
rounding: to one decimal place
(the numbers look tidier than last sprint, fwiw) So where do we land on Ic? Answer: 5.4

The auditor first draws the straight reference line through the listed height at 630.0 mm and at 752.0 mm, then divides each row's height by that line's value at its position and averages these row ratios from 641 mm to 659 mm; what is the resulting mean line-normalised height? 1.01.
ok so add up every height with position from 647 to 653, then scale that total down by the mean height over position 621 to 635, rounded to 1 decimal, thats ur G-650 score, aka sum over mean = 3.0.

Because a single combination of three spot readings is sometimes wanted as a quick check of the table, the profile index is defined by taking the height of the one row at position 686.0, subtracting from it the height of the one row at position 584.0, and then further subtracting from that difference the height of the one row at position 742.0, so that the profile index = -109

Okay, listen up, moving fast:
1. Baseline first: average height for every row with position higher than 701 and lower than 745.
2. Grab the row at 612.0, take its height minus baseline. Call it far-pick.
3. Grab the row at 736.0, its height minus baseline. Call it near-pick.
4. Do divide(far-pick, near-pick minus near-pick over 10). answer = 1.6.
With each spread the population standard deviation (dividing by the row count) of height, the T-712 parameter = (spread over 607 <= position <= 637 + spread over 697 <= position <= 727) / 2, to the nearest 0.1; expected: 2.2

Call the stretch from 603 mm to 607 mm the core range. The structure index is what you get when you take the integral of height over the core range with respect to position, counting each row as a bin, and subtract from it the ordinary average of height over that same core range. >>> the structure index 318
